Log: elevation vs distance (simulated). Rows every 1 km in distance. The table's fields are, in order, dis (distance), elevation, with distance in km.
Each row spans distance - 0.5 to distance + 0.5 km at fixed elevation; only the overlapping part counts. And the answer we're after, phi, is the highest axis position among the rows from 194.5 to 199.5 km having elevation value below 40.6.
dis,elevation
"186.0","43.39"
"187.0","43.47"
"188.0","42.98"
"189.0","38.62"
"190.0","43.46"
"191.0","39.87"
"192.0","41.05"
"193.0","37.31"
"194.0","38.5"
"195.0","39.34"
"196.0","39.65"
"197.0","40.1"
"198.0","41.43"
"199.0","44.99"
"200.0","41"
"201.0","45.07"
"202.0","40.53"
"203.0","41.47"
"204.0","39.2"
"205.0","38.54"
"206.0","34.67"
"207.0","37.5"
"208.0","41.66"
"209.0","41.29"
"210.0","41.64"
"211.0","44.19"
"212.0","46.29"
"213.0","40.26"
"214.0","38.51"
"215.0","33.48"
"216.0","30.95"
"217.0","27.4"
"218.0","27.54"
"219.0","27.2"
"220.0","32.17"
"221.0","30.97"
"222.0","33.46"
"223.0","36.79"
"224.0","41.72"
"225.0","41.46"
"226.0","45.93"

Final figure 197.0 km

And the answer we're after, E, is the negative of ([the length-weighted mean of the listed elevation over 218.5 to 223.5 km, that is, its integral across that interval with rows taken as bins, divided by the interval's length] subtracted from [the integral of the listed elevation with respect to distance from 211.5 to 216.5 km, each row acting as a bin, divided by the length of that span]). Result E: -6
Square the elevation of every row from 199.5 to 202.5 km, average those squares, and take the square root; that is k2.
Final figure 42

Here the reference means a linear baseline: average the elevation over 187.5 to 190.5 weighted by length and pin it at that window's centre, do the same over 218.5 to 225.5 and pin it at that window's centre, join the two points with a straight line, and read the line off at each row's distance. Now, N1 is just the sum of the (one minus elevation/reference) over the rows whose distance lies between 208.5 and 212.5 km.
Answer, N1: -0.7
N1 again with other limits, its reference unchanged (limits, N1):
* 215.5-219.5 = 0.8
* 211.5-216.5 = -0.2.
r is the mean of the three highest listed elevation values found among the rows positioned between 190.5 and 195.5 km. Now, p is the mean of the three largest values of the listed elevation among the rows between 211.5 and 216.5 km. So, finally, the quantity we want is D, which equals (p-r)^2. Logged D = 3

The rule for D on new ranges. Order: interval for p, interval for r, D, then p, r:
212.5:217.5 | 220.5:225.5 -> 7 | 37.4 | 40.0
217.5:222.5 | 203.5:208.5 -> 58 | 32.2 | 39.8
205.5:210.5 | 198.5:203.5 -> 5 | 41.5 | 43.8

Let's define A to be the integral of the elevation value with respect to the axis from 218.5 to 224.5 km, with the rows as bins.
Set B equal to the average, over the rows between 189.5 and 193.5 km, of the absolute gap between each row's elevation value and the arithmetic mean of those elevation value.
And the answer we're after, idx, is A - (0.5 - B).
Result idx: 204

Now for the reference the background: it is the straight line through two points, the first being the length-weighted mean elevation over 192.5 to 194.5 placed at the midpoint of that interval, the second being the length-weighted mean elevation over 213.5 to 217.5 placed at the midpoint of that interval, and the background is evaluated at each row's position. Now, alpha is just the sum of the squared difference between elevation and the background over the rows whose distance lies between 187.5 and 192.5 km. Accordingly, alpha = 46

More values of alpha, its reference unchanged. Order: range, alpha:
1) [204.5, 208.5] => 73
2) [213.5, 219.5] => 97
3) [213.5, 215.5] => 32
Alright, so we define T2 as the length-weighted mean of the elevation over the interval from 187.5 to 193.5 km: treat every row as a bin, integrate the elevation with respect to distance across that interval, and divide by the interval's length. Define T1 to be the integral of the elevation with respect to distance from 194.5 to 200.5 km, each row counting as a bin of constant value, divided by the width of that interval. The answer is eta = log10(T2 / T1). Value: -0.01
